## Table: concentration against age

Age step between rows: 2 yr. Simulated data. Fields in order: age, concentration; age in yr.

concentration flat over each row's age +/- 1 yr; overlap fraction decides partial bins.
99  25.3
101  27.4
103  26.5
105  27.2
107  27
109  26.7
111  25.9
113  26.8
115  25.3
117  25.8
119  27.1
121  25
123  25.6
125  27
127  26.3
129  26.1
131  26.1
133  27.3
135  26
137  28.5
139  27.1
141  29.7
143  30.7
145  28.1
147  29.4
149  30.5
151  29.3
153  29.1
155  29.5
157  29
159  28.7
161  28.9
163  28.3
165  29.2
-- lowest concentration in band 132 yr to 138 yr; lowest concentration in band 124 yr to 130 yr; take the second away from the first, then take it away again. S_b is -26.2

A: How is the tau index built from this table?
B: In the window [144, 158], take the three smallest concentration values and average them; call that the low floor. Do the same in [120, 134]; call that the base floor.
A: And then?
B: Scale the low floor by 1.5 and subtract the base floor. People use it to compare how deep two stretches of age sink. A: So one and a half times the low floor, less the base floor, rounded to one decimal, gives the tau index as 17.5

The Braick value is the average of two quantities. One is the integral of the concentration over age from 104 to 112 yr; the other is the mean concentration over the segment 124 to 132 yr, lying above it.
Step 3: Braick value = 120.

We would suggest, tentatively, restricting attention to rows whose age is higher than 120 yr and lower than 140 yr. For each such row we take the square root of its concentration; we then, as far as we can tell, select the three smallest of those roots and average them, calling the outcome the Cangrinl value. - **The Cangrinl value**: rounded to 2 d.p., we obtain 5.05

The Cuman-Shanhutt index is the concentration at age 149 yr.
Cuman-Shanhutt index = 30.5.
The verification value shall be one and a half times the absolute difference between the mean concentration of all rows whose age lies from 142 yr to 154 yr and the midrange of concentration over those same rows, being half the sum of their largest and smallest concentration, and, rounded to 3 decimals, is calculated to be 0.175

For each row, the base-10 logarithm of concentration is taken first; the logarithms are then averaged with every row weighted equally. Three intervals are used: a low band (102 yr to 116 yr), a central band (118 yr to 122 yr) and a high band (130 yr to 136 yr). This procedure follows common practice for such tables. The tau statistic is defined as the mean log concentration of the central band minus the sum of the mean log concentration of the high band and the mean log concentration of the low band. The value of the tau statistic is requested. -1.43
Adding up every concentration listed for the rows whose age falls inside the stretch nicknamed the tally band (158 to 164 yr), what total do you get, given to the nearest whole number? 86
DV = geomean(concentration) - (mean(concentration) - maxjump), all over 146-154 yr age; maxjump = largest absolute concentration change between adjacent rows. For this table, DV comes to 1.2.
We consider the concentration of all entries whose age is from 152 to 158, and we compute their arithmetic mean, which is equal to 29.2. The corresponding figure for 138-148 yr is 29.0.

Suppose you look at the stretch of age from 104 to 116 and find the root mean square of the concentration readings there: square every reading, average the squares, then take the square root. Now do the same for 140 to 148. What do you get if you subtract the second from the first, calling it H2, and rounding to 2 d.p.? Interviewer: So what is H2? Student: -3.00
